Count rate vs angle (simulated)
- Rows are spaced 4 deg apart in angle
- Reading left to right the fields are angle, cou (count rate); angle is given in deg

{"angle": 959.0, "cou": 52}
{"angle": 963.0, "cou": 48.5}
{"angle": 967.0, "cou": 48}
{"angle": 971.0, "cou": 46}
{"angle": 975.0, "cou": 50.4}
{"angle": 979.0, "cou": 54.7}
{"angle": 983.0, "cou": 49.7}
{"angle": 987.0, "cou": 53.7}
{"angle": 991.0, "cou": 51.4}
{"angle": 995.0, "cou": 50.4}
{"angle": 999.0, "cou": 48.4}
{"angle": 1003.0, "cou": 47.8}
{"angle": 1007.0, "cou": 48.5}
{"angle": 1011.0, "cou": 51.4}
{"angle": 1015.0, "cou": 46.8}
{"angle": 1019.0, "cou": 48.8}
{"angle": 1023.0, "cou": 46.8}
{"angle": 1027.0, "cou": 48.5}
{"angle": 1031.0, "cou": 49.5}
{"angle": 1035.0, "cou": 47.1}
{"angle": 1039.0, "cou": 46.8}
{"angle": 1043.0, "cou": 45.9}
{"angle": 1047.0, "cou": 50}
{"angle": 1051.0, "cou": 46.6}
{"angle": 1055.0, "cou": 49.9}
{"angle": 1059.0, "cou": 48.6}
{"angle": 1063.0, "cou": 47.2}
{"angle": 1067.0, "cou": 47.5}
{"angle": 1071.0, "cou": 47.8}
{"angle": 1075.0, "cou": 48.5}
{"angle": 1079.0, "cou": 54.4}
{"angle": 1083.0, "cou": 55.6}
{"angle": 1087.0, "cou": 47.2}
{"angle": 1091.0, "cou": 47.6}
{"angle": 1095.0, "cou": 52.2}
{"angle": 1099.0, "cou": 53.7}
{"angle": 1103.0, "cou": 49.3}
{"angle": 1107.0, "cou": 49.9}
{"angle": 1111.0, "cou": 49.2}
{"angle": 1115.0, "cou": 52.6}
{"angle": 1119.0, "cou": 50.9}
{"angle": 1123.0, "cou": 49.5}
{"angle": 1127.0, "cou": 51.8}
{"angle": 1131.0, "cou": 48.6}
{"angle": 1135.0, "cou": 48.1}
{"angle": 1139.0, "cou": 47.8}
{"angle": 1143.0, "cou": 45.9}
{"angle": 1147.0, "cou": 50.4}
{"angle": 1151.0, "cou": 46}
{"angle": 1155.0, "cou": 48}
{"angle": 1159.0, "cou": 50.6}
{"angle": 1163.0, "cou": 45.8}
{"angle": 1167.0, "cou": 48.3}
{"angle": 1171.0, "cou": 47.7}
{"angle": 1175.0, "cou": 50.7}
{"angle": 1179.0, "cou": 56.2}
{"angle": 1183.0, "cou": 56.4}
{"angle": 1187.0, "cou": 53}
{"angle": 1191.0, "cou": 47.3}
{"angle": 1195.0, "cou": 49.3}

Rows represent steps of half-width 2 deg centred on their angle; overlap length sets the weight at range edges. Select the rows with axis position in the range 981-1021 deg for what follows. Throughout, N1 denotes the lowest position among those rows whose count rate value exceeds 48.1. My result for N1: 983.0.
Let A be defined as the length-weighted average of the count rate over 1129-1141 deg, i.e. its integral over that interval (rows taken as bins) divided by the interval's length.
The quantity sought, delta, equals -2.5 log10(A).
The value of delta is -4.21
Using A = 48.2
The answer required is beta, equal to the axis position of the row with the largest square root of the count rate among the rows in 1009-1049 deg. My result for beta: 1011.0 deg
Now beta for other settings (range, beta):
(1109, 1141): 1115.0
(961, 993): 979.0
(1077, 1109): 1083.0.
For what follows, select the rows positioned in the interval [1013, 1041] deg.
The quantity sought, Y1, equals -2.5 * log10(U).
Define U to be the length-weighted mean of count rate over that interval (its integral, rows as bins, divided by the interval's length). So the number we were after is -4.20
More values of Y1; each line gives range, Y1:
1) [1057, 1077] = -4.20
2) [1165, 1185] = -4.29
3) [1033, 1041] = -4.18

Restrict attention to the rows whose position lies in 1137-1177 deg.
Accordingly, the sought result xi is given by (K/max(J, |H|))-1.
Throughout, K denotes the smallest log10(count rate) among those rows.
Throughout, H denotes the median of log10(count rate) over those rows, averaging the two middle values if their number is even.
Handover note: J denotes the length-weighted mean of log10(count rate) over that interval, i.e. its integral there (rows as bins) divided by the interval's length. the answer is -0.013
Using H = 1.68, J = 1.68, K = 1.66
